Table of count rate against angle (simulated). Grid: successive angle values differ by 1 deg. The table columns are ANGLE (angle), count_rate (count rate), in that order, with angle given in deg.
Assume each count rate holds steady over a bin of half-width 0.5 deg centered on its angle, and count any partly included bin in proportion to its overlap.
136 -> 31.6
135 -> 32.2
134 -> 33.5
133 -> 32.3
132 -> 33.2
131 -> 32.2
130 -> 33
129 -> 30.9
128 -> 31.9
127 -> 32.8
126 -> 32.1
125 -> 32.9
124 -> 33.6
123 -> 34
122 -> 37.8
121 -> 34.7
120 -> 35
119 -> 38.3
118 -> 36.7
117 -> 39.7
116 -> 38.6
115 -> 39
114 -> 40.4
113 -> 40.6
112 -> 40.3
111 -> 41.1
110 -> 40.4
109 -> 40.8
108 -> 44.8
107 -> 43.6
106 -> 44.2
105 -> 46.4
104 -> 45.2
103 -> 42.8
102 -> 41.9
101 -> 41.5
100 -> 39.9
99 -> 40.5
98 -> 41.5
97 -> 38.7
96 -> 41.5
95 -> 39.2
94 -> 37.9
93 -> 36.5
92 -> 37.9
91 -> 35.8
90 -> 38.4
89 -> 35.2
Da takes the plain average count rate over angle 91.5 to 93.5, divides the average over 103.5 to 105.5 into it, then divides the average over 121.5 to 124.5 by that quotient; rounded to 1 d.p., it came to 43.3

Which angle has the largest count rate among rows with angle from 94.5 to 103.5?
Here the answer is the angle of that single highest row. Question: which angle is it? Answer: 103 deg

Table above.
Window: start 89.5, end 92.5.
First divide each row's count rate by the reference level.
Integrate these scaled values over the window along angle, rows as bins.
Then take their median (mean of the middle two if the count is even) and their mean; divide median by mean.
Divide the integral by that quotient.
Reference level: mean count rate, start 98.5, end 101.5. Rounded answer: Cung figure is 2.72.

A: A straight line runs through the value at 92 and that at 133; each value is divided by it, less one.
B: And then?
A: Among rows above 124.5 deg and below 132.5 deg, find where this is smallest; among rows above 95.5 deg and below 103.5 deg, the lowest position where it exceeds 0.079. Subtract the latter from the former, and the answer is 33 deg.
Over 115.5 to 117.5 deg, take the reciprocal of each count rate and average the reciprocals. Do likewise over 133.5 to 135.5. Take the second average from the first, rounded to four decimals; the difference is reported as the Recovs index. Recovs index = -0.0049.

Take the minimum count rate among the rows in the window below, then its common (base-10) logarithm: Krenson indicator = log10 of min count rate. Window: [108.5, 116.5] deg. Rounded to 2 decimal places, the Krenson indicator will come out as 1.59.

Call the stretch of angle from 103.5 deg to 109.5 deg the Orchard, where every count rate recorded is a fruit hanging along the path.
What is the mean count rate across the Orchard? 44.2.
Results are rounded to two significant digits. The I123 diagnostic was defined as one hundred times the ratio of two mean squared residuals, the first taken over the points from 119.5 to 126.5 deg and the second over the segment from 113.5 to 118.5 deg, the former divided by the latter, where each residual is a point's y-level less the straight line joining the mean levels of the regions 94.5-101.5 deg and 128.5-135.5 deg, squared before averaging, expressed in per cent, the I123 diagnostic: 25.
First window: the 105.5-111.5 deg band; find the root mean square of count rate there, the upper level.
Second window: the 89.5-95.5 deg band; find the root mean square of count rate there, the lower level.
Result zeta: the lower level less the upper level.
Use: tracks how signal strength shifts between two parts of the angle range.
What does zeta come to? -5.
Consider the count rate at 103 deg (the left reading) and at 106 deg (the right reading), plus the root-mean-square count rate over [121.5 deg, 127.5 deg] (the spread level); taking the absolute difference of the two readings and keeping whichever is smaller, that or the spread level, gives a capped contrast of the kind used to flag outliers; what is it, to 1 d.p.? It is 1.4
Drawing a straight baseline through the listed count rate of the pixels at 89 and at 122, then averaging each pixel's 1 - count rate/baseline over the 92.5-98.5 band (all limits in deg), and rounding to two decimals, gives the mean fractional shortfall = -0.10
